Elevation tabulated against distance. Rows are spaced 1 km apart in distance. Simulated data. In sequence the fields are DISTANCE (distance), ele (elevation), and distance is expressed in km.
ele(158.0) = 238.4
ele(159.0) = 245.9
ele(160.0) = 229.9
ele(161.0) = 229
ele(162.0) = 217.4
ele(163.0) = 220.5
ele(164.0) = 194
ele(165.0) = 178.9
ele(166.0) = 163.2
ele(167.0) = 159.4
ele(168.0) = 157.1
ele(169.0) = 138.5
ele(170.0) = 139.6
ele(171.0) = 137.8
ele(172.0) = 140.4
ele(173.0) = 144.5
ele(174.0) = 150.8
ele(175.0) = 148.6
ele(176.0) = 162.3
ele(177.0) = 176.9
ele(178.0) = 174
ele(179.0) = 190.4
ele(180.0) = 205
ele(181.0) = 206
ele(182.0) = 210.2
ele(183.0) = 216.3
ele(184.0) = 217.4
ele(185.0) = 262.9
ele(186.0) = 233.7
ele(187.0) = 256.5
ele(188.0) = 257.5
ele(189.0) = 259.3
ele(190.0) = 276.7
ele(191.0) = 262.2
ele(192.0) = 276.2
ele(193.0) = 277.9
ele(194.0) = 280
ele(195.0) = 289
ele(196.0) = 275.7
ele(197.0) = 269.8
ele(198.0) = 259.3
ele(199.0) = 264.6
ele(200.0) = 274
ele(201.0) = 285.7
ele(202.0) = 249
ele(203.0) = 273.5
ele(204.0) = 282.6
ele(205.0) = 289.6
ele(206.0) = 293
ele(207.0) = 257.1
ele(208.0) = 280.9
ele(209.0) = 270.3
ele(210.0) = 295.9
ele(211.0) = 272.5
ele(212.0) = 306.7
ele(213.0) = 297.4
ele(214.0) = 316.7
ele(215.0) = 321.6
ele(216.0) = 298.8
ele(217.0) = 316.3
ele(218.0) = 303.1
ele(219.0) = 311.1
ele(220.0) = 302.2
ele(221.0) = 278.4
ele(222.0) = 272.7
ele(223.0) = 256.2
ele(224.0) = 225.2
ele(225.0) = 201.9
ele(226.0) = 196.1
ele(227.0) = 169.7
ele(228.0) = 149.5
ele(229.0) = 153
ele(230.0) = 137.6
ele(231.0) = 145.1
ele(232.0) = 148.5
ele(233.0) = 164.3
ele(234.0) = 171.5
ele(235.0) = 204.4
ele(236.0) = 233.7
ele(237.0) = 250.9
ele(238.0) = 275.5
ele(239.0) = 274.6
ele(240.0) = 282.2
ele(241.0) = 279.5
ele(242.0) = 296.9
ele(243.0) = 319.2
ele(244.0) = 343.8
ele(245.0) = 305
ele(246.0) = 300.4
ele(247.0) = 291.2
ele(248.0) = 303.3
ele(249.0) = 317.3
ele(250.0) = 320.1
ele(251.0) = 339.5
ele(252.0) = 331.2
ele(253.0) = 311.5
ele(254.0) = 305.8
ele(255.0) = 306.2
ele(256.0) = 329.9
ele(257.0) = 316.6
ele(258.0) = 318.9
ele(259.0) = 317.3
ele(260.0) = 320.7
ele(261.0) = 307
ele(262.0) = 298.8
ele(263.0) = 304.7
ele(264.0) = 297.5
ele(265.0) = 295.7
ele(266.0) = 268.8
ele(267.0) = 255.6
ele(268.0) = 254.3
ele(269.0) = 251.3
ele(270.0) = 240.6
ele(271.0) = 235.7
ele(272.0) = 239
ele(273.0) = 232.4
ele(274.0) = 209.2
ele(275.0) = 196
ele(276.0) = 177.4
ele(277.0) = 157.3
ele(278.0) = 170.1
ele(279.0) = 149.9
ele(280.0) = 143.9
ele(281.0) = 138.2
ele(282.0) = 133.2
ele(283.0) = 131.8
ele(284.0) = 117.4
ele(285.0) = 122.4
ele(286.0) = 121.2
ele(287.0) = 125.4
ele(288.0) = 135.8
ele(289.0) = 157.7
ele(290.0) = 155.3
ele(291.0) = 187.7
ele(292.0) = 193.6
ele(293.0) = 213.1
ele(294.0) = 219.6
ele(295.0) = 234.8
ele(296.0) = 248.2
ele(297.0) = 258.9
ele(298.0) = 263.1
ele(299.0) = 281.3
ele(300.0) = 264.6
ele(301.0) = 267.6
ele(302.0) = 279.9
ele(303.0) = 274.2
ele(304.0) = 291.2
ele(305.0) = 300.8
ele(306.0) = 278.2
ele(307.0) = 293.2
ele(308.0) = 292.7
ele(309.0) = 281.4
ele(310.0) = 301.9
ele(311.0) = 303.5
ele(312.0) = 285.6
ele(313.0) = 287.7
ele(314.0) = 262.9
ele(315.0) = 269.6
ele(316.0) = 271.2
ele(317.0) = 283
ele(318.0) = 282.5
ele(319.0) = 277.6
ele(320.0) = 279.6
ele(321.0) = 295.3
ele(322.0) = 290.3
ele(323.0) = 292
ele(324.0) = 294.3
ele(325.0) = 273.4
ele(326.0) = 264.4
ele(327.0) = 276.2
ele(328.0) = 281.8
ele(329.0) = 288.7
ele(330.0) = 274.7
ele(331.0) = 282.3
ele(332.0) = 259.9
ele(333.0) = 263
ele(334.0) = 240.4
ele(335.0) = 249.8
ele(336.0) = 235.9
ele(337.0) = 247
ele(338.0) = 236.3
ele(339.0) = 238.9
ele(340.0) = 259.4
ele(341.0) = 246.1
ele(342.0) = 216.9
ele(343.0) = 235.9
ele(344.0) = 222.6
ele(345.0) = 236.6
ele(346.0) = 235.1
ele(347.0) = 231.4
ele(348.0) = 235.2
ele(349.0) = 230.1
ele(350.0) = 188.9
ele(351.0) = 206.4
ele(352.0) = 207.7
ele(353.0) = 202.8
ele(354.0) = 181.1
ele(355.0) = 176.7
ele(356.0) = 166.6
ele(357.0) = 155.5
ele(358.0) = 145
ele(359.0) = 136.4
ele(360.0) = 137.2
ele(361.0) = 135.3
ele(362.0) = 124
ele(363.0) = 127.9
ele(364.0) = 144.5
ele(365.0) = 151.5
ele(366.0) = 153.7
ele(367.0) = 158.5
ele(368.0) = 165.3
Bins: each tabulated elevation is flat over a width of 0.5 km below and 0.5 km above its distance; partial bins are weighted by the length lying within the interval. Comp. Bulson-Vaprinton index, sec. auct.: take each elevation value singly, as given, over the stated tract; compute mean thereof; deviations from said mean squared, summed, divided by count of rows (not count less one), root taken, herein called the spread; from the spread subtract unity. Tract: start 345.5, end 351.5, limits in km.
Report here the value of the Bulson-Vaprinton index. 16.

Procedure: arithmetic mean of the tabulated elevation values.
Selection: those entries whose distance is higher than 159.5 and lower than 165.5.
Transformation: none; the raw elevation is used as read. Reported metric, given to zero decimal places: 212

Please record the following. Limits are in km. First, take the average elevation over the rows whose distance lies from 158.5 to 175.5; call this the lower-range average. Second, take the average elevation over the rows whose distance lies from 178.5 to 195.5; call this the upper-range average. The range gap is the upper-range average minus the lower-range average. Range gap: 70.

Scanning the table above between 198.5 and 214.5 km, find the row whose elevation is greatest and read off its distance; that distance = 214.0 km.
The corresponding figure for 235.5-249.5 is 244.0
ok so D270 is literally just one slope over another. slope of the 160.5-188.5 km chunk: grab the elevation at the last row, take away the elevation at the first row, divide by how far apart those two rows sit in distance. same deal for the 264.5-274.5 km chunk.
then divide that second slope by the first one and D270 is -9.1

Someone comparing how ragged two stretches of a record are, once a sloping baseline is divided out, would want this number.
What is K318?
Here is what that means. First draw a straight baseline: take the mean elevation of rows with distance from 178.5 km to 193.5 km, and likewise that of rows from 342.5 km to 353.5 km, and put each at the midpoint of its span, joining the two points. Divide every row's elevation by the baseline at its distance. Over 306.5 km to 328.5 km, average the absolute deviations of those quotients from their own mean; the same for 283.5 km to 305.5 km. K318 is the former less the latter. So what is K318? -0.21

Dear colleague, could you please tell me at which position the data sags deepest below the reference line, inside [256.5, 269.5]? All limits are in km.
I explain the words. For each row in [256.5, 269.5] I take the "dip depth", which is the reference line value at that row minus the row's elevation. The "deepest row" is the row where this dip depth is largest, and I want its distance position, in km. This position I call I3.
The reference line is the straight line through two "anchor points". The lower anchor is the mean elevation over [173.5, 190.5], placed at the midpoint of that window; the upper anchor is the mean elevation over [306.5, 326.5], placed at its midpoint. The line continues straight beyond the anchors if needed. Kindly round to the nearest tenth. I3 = 269.0 km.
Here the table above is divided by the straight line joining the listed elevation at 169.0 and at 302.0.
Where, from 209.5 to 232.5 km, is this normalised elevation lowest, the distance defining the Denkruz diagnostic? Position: 230.0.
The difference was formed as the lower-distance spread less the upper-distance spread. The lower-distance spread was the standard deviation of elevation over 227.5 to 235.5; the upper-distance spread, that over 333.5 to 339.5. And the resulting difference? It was 15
